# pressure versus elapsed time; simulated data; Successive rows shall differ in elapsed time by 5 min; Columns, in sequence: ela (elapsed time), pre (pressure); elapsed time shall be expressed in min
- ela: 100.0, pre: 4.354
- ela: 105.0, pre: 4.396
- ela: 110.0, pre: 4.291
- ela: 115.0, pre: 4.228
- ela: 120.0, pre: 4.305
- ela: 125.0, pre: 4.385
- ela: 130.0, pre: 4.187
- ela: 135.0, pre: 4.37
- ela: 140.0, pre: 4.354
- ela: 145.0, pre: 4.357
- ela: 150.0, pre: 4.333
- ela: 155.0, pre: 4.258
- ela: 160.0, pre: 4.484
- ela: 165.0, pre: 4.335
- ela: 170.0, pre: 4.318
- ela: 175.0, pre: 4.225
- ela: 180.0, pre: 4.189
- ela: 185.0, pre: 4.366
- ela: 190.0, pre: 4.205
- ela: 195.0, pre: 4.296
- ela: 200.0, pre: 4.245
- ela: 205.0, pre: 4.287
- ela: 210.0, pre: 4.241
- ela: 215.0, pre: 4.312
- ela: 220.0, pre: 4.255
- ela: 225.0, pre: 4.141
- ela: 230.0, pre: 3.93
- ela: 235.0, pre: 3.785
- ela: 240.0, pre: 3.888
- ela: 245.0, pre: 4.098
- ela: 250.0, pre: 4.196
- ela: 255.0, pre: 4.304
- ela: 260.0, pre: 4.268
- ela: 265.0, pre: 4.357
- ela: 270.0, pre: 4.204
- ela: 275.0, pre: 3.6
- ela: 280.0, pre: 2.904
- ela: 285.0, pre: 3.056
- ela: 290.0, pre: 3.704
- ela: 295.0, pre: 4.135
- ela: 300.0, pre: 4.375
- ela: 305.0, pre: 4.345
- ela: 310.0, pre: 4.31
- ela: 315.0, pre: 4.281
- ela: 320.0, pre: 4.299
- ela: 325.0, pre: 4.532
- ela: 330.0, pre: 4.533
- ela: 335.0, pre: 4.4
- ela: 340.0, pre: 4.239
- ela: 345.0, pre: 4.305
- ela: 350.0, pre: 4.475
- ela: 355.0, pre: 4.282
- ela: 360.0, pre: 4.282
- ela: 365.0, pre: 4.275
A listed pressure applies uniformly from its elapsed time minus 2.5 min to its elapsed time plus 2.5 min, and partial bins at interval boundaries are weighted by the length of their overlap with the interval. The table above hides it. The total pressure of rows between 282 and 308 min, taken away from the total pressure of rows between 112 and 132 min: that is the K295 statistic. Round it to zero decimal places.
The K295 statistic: -3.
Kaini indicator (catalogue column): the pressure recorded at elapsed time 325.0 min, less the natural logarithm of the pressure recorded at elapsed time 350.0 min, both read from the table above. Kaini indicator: 3.03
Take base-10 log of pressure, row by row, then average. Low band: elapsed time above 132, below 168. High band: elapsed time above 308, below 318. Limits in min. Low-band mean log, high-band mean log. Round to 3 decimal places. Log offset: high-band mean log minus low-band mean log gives -0.006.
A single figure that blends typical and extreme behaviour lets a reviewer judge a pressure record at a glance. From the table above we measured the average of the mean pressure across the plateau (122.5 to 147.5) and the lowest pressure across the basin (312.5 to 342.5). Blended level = 4.28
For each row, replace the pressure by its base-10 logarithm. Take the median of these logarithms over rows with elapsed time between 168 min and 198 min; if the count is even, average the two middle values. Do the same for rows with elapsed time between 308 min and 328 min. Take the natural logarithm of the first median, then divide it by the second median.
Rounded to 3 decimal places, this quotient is -0.730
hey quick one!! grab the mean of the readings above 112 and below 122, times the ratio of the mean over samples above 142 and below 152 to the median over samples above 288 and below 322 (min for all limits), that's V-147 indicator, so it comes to 4.31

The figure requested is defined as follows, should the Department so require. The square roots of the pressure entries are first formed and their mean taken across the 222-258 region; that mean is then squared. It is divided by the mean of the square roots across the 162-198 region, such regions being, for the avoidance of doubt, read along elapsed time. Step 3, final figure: 1.96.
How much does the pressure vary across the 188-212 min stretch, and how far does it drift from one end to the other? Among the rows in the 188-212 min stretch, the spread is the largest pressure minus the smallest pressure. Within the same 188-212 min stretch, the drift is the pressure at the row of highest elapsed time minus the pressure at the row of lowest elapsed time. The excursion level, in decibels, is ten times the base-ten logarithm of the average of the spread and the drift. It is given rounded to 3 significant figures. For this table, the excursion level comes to -12.0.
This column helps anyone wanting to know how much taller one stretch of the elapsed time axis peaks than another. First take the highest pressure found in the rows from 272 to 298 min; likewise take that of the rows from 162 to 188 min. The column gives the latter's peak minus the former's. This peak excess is 0.23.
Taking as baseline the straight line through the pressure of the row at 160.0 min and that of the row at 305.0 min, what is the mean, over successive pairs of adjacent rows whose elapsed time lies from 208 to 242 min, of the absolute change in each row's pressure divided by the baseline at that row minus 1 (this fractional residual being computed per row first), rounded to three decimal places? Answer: 0.026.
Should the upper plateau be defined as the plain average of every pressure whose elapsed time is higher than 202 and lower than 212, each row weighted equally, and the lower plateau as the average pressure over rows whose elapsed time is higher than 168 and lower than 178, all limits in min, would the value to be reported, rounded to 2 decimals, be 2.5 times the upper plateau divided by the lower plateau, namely 2.50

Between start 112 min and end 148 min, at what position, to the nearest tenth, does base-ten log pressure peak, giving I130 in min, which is 125.0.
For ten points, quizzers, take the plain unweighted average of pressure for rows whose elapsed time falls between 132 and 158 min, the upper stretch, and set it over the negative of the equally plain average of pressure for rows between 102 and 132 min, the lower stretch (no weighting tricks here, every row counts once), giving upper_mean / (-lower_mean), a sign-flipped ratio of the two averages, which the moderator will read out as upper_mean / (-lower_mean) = -1.01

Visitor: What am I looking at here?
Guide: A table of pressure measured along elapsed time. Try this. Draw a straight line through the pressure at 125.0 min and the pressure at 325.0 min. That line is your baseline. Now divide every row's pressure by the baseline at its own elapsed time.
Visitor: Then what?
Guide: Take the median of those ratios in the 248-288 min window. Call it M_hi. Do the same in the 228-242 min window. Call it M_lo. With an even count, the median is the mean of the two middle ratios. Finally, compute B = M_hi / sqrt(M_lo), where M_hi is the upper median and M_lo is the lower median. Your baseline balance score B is 1.00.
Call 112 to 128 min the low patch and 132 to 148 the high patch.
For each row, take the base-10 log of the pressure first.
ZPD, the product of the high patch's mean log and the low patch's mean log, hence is 0.405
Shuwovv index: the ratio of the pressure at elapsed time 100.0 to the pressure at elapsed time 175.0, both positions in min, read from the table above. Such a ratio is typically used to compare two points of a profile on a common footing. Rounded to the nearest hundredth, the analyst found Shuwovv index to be 1.03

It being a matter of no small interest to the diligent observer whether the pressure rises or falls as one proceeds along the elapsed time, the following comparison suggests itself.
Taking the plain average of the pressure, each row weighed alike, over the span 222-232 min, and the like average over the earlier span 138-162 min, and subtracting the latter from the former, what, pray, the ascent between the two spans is -0.3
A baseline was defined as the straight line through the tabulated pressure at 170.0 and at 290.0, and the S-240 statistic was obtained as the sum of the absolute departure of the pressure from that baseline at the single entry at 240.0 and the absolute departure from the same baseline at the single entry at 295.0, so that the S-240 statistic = 0.53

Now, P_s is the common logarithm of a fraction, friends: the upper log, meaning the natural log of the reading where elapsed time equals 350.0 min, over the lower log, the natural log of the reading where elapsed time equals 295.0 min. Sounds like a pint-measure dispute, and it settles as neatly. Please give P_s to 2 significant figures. 0.024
